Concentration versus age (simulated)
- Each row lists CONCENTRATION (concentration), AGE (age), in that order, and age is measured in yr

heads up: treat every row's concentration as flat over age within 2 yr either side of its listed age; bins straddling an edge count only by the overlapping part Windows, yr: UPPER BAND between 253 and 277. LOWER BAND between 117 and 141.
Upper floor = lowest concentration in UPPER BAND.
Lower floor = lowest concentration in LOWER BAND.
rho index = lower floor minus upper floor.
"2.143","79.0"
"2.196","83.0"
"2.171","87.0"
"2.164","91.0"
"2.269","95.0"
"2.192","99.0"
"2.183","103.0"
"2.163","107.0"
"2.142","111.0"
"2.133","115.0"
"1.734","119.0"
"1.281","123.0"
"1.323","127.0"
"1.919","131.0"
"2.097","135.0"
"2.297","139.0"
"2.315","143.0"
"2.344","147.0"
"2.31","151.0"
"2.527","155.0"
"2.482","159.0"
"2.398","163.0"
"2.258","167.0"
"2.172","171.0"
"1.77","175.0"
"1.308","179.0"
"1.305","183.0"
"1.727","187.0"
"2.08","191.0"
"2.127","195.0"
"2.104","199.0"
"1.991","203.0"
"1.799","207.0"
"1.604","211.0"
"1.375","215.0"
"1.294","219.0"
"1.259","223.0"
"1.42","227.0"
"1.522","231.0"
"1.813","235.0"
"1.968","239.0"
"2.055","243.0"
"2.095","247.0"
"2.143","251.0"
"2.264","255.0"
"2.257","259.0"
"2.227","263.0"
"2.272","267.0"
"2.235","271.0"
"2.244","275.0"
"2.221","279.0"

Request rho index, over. -0.9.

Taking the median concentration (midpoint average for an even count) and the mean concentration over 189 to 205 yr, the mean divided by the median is 0.99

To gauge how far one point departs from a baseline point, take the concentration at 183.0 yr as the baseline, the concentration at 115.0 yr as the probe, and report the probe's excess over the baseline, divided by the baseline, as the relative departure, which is 0.6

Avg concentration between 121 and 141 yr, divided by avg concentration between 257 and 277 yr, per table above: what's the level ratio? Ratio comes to 0.79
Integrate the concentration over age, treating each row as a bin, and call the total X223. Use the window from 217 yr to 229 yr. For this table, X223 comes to 16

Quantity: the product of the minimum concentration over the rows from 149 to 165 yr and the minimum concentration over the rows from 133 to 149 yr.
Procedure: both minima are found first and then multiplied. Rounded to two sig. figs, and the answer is 4.8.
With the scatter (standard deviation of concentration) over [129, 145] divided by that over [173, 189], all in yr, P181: 0.7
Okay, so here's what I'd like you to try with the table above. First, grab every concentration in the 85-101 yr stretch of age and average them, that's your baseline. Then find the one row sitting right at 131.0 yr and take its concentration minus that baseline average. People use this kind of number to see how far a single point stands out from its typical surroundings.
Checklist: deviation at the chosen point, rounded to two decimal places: -0.28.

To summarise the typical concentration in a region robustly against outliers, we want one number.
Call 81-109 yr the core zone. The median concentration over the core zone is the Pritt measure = 2.18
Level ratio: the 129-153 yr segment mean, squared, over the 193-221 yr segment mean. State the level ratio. 2.8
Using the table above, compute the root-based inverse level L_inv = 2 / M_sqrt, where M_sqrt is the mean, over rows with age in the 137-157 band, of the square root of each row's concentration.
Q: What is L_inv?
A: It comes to 1.30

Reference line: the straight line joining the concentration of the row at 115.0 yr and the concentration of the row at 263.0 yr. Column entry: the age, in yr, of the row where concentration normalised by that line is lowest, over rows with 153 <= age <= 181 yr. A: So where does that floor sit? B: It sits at 179.0 yr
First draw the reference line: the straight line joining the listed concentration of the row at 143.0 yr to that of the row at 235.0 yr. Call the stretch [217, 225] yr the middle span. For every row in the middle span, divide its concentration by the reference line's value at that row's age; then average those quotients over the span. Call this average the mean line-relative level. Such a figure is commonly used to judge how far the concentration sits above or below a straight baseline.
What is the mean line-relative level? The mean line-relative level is 0.68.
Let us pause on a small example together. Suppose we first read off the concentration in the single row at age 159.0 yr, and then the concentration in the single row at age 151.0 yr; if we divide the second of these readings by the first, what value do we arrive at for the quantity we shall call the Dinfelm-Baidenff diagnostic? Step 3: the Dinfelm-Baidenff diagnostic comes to 0.93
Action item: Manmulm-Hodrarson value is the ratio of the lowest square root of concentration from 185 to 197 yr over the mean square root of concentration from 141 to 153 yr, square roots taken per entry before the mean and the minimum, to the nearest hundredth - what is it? 0.86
